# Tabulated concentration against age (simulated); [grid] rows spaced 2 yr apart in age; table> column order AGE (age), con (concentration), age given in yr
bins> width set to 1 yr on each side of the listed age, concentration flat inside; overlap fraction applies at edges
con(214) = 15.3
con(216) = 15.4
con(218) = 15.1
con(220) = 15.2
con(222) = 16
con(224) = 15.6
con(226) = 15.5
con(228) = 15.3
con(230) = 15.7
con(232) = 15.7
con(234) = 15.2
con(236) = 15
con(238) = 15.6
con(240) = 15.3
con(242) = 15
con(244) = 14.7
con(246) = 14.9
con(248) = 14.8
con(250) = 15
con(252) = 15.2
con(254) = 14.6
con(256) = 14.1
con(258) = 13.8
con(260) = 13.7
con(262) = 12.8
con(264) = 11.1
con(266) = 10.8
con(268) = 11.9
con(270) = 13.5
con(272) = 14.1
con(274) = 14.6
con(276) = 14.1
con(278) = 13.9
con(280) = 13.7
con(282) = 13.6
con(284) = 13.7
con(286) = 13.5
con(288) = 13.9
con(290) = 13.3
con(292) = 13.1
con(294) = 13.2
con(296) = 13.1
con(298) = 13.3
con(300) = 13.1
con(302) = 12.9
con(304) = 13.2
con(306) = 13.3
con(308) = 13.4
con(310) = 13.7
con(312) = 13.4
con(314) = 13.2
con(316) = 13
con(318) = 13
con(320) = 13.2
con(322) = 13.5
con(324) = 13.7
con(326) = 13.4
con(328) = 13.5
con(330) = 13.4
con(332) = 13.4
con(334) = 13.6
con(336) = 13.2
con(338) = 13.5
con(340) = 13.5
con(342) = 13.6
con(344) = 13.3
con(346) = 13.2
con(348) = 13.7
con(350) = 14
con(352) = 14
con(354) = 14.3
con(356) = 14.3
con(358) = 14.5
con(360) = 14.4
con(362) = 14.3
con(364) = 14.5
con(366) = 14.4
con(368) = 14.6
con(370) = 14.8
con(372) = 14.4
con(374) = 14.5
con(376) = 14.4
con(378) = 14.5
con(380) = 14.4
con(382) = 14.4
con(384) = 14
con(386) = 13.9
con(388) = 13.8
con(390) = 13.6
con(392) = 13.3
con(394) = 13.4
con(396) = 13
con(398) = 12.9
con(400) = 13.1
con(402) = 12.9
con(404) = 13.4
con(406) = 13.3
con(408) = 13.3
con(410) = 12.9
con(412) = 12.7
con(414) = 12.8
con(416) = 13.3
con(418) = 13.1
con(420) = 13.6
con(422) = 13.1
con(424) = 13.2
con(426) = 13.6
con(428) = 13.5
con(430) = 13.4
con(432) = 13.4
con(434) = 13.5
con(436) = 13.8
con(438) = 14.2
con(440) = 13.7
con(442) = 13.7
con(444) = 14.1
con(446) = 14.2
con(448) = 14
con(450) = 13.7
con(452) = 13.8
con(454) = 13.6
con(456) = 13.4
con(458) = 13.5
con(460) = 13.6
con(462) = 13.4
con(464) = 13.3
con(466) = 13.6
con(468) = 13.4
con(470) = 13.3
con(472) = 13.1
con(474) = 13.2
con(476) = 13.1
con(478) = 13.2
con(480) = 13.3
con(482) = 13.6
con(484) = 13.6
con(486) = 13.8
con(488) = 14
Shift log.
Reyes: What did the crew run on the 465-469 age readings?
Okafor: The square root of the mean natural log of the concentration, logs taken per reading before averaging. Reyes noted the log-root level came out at 1.61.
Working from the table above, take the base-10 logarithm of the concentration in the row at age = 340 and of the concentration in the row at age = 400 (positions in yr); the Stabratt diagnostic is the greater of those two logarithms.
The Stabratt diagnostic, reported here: 1.13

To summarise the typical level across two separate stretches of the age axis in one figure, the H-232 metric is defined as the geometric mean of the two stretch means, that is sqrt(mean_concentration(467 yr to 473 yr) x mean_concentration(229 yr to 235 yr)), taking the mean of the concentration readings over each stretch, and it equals 14.4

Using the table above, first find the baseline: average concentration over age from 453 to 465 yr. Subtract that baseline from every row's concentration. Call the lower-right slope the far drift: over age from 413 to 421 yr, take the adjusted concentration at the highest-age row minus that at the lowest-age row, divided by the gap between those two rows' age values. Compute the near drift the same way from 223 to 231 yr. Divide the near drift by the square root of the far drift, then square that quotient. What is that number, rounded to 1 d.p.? 0.0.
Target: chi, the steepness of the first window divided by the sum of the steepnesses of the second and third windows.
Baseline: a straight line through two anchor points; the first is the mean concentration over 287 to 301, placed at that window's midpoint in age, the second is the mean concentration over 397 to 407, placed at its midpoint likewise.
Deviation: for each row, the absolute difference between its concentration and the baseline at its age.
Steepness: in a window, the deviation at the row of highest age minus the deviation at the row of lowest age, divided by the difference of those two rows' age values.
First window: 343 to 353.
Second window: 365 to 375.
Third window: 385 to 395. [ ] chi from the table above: -1.9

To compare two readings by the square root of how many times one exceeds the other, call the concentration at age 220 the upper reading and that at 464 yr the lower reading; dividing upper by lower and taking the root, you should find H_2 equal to 1.07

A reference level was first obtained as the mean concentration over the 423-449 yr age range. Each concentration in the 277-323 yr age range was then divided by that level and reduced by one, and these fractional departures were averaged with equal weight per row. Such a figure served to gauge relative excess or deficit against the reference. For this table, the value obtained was -0.026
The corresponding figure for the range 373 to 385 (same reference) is 0.047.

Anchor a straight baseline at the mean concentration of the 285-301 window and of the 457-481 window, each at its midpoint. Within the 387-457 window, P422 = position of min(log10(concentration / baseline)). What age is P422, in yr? 412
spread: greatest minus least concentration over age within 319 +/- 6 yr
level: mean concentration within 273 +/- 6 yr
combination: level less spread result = 13.0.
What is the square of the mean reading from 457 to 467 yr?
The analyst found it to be 182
